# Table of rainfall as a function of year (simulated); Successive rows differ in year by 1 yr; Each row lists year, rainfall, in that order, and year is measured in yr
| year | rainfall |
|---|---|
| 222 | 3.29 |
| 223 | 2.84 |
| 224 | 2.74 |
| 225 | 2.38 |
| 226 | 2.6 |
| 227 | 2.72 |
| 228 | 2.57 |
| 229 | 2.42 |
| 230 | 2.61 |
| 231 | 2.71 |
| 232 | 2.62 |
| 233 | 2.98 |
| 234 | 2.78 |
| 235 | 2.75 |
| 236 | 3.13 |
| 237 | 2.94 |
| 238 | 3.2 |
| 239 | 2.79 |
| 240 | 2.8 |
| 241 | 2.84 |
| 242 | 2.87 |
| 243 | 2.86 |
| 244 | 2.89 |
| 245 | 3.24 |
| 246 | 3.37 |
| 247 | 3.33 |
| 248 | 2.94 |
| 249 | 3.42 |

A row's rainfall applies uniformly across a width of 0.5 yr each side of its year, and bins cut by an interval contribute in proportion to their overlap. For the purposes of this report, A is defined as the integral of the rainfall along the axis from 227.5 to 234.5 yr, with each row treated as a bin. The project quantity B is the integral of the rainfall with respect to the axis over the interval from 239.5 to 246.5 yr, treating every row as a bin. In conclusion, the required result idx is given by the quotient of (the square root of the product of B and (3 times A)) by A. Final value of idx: 1.83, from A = 18.7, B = 20.9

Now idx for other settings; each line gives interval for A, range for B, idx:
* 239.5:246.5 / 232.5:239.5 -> 1.72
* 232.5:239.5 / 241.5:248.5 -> 1.77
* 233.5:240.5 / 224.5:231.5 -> 1.63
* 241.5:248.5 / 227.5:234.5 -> 1.61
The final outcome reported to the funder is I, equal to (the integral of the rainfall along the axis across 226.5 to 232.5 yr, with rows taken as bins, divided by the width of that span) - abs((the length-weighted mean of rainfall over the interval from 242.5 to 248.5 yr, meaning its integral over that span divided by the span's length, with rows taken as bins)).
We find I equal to -0.50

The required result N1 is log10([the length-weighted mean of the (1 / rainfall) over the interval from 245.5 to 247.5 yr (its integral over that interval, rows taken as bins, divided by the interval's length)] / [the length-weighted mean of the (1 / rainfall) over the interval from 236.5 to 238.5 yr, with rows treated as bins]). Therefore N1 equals -0.04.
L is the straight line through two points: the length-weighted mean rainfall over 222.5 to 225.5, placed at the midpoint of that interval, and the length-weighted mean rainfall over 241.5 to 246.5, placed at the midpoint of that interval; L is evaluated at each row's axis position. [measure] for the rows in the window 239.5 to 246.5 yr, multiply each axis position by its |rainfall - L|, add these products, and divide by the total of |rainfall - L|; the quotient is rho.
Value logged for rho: 243.3 yr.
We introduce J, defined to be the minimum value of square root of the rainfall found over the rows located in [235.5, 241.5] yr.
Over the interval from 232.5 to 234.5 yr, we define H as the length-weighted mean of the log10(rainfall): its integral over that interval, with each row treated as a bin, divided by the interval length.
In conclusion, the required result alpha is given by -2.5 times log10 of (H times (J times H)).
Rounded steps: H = 0.46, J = 1.67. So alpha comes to 1.13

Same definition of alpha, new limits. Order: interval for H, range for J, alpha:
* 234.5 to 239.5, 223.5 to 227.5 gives 1.17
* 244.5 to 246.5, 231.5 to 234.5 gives 0.90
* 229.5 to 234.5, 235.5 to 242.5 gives 1.24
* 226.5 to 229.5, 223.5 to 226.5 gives 1.47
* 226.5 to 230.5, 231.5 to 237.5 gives 1.41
